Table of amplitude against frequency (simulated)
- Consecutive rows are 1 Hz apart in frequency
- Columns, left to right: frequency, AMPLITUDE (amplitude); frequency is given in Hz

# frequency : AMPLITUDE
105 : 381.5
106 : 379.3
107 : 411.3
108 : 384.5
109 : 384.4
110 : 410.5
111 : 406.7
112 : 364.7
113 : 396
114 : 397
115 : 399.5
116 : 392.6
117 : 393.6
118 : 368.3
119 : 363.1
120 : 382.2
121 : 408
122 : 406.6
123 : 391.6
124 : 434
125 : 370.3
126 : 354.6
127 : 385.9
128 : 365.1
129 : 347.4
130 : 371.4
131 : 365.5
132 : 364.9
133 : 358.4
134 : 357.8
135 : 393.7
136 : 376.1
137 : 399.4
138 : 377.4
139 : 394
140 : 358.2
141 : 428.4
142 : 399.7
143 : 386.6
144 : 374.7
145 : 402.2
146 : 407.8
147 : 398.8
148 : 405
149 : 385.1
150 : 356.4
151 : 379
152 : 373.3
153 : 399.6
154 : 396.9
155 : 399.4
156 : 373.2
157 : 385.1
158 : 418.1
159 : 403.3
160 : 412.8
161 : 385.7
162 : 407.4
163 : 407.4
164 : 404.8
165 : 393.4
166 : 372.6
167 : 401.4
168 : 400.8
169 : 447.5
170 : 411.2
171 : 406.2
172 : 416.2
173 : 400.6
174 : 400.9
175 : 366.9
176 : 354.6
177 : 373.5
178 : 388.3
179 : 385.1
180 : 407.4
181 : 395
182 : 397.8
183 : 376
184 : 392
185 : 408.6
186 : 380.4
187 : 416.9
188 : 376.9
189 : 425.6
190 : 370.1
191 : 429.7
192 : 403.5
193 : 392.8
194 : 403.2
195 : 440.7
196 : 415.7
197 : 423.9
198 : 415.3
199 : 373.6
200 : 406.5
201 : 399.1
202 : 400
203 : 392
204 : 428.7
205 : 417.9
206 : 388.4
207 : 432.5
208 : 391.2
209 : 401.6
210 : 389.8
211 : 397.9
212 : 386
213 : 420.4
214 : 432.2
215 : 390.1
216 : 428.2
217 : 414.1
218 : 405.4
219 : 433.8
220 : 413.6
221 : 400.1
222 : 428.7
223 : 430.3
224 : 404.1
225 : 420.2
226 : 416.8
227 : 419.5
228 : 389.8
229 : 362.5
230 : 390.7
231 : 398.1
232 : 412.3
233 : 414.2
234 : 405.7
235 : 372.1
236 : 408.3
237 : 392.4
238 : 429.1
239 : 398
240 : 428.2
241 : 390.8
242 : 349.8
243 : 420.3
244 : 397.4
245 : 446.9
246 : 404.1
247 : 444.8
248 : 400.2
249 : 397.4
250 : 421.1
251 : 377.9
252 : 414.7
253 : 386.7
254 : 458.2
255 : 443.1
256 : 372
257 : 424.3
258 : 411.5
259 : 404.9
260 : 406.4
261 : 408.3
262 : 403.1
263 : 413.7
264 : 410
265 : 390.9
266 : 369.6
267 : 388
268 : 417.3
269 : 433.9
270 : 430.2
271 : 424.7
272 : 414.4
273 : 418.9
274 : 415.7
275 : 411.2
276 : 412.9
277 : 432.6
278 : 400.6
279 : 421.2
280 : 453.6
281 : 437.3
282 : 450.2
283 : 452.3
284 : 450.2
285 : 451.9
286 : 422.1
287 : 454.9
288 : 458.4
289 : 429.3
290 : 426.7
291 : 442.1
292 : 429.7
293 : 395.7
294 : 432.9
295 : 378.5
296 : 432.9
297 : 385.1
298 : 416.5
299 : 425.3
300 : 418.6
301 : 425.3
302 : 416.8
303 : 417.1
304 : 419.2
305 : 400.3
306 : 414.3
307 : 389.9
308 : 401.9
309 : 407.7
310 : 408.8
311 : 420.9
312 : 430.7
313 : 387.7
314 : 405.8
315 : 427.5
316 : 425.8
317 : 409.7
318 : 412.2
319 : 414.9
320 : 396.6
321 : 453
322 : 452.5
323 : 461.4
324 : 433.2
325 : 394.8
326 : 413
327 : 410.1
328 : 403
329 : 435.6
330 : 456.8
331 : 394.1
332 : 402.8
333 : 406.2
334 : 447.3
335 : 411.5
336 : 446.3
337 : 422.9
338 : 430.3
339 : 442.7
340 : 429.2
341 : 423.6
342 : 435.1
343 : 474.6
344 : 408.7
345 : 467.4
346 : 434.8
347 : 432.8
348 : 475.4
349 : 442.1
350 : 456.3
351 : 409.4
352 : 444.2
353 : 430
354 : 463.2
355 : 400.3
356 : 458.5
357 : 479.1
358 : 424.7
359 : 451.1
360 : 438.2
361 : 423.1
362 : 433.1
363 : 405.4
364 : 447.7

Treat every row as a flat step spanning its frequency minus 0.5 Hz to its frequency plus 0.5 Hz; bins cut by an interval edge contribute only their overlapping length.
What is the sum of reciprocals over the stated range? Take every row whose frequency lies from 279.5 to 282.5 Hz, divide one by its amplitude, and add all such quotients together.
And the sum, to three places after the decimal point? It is 0.007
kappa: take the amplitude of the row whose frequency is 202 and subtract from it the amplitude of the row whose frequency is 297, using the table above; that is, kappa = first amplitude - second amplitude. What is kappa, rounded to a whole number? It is 15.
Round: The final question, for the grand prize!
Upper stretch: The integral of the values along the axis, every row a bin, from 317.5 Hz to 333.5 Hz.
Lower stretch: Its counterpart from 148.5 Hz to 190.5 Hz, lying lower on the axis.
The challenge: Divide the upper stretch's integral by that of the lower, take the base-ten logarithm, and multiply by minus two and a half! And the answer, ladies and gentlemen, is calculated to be 1.0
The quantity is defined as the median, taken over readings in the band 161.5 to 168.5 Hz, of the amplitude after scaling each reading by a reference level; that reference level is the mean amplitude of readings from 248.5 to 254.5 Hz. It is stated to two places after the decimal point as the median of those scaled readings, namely 0.98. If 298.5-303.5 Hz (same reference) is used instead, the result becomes 1.02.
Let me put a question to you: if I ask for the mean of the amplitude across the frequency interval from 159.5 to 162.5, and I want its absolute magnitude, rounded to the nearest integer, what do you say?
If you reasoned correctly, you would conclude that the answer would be 402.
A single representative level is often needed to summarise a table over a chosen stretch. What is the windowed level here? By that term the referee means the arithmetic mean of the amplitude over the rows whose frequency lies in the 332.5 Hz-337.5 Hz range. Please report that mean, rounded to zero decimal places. 427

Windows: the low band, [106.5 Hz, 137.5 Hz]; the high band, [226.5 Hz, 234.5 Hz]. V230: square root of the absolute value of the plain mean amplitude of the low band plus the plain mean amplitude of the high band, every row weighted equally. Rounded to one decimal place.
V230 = 28.0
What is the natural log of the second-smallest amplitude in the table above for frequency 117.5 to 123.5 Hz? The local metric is 5.91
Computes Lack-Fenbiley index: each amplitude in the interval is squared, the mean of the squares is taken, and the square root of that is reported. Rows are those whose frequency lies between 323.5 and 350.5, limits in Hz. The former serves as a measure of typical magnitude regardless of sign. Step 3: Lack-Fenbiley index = 431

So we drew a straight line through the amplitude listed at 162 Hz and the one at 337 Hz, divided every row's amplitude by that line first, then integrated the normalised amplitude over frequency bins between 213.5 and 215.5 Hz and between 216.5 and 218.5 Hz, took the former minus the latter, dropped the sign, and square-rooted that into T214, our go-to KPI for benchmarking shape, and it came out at 0.09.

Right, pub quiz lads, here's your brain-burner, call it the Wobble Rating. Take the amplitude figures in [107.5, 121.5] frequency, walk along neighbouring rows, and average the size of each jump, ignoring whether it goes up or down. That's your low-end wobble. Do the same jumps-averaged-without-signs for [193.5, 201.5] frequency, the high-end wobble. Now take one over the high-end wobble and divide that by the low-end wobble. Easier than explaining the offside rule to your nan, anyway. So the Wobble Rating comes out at 0.0030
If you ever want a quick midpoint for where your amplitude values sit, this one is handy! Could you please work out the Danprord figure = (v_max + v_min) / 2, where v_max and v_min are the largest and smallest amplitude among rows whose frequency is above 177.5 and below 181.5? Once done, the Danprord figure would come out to 396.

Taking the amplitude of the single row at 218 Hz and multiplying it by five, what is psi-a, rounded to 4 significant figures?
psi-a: 2027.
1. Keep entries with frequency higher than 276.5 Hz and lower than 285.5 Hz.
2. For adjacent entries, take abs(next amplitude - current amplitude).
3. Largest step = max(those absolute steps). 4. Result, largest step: 32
